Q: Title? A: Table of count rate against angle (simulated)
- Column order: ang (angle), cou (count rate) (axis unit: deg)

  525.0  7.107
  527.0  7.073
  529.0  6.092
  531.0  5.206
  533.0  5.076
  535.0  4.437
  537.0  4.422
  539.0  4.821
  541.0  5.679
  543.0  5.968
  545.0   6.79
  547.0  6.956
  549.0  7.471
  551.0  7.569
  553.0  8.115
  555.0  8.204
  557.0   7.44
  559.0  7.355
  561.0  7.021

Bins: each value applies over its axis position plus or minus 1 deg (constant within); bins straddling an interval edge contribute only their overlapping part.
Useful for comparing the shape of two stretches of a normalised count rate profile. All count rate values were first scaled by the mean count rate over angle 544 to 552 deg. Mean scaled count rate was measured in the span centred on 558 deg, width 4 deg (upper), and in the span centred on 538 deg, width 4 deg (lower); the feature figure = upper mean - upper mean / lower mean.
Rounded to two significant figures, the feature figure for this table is -0.57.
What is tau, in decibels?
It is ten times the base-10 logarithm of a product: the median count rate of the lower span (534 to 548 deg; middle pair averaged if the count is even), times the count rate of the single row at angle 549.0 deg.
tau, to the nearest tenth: 16.3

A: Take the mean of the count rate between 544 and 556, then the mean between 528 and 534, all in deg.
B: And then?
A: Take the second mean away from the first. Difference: 2.1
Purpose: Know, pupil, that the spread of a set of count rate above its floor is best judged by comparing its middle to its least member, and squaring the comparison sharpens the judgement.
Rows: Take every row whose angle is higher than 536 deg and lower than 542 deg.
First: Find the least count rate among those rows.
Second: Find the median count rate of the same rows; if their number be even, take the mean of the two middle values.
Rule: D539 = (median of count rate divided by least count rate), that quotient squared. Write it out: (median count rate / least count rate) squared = 1.19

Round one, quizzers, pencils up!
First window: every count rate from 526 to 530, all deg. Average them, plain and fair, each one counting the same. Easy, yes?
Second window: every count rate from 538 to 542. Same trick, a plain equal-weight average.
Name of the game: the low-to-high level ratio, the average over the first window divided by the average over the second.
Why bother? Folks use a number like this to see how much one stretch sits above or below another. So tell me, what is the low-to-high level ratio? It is 1.3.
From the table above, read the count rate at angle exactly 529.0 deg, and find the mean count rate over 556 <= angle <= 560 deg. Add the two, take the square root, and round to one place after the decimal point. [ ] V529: 3.7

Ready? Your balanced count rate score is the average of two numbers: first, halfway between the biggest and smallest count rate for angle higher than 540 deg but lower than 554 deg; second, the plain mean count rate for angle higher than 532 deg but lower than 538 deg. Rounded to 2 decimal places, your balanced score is 5.77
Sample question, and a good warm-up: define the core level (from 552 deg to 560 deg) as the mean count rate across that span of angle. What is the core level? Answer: 7.8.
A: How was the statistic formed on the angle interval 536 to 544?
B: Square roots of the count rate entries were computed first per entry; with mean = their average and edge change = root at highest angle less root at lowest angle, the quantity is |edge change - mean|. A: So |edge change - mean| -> 1.9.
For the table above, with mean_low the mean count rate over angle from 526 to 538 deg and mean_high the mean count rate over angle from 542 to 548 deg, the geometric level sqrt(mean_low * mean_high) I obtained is 5.95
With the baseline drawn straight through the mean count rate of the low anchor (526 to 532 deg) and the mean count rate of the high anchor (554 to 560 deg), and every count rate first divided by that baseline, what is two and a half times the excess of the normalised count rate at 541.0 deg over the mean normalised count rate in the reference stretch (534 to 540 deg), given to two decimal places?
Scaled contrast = 0.36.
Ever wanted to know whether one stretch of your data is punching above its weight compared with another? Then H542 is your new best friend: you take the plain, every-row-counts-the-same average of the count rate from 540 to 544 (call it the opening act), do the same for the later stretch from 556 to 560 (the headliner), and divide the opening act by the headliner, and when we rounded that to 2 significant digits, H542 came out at 0.79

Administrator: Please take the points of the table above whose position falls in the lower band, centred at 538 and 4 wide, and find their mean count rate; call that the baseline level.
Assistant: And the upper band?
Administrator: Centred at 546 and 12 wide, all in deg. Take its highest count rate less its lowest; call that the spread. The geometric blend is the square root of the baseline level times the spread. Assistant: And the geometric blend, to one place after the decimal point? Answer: 3.0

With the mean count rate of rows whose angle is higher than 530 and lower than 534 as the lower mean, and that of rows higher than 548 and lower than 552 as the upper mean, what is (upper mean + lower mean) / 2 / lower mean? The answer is 1.23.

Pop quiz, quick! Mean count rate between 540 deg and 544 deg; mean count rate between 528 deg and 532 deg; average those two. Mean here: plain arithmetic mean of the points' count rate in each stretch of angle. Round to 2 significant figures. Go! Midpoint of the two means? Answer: 5.7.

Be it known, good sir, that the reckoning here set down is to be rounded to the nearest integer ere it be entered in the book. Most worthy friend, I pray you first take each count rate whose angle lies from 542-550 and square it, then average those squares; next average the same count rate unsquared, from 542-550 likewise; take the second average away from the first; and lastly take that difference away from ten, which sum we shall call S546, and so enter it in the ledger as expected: -30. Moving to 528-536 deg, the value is -12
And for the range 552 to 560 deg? -43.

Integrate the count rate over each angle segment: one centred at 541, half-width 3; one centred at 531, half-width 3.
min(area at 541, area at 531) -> 32.7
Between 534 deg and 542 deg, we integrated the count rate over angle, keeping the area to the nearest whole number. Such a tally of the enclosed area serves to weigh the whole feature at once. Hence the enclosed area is 39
